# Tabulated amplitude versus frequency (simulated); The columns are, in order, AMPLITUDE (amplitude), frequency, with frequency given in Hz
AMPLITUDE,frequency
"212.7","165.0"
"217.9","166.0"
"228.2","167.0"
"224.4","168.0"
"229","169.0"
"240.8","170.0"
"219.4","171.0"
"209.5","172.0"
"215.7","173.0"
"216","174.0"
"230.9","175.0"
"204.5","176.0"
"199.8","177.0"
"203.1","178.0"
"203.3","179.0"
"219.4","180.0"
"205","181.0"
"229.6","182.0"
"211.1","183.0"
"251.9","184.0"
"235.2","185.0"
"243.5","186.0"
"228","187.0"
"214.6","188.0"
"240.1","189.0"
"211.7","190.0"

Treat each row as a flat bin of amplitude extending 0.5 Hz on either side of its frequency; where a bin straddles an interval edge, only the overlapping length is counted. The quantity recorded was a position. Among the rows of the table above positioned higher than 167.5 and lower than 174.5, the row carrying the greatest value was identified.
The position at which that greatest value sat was 170.0 Hz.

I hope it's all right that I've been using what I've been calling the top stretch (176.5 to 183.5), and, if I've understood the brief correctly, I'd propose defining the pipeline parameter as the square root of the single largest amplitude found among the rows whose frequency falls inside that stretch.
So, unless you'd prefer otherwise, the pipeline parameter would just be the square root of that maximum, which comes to 15.2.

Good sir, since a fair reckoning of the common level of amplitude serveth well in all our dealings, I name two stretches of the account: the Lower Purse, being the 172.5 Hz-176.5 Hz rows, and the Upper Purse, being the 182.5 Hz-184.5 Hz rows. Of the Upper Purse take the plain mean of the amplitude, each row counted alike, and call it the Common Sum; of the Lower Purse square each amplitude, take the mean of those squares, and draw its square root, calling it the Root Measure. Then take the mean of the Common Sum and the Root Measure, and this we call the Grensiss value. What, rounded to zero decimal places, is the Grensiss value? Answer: 224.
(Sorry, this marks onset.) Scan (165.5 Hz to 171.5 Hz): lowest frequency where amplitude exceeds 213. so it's 166.0 Hz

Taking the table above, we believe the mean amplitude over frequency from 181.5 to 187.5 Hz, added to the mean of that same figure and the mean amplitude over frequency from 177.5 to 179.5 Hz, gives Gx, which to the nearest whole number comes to 451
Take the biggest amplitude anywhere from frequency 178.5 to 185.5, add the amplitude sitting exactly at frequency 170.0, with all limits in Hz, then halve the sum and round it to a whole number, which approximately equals 246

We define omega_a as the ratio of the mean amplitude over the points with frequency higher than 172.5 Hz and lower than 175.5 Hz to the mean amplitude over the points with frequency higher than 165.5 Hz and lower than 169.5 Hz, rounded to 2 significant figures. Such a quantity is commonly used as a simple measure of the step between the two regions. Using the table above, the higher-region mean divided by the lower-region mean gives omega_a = 0.98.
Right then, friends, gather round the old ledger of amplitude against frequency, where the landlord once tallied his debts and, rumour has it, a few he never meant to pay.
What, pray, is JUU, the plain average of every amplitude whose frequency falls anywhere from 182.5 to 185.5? 233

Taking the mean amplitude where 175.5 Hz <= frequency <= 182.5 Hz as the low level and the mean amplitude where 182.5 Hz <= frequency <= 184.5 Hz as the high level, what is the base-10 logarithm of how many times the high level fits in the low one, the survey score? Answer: -0.04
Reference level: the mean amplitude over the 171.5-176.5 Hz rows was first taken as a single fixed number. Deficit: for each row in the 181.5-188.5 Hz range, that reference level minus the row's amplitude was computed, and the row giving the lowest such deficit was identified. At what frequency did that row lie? 184.0 Hz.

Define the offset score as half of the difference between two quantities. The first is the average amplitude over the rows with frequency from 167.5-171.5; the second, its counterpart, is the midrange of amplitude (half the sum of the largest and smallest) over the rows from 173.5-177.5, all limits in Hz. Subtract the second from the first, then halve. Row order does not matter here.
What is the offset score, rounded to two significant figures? 6.5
